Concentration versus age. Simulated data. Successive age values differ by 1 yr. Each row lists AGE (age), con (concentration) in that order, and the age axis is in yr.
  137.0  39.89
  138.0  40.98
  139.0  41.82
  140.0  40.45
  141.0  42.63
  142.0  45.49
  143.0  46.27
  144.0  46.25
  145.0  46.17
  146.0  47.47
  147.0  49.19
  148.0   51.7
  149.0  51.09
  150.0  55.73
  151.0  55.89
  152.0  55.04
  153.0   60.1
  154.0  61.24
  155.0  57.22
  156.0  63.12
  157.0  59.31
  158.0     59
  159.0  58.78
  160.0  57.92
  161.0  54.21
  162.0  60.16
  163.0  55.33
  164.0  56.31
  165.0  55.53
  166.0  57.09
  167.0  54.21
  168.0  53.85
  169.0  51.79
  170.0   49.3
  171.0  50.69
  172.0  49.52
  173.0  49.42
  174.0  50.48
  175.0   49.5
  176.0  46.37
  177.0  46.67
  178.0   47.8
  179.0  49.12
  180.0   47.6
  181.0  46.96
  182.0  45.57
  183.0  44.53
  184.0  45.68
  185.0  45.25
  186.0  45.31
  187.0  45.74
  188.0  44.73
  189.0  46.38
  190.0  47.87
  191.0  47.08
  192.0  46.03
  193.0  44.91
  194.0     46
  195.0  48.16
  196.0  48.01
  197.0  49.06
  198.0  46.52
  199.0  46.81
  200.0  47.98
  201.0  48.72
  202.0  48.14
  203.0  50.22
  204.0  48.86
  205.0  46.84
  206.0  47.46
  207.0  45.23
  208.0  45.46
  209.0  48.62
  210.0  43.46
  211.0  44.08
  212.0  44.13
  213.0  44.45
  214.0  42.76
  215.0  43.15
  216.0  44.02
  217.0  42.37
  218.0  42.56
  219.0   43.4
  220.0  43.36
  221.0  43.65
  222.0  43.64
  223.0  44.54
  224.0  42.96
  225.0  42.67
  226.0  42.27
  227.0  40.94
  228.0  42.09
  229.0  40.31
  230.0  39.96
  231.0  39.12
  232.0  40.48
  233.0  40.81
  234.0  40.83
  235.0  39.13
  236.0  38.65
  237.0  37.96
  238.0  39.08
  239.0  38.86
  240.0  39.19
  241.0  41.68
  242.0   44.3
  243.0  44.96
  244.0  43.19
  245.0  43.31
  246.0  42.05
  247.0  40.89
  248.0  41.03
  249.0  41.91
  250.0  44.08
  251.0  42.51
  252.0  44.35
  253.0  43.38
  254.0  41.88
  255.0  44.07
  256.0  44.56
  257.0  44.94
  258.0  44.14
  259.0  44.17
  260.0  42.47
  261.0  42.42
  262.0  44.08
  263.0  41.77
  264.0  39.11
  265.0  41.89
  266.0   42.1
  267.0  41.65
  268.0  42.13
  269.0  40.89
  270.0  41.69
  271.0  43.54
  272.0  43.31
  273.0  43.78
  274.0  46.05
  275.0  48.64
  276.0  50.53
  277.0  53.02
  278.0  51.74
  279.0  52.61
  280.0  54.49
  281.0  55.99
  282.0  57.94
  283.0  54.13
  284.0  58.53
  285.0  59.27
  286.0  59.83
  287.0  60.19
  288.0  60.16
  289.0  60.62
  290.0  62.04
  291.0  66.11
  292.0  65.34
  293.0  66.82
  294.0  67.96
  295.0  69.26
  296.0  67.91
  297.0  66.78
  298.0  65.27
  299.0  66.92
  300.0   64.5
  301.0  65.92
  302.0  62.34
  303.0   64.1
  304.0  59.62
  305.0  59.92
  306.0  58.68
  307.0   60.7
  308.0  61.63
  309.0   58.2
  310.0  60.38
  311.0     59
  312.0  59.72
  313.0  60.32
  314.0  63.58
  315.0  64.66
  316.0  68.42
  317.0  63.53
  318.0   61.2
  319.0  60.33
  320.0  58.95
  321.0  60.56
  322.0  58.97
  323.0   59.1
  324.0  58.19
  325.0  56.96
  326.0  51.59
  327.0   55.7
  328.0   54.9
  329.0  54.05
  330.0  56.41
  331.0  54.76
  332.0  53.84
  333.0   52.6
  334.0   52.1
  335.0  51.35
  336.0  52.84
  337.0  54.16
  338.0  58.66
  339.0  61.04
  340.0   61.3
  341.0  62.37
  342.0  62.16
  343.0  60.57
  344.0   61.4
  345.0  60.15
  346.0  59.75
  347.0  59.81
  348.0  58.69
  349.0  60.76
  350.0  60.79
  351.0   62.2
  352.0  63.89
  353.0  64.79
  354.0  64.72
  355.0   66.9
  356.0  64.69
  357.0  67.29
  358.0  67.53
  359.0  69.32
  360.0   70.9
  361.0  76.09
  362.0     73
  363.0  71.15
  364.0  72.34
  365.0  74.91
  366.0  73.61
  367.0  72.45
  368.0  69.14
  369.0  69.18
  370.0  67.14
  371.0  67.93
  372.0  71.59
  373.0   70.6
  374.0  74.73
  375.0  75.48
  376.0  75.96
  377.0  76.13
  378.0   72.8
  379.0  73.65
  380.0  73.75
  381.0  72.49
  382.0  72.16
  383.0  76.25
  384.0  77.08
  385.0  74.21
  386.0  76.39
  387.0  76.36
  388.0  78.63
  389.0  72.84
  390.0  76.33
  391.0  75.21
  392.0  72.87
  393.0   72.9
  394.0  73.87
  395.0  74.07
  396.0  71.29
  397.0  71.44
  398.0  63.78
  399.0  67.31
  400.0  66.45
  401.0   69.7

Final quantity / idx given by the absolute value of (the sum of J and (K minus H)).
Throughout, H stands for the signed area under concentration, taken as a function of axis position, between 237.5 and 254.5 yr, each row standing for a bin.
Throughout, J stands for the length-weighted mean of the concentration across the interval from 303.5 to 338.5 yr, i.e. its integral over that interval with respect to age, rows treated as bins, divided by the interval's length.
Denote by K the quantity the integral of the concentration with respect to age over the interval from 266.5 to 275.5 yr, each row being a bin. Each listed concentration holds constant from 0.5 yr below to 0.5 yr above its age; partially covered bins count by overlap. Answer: 267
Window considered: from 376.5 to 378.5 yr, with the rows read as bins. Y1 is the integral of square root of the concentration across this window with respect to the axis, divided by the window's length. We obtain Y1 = 8.63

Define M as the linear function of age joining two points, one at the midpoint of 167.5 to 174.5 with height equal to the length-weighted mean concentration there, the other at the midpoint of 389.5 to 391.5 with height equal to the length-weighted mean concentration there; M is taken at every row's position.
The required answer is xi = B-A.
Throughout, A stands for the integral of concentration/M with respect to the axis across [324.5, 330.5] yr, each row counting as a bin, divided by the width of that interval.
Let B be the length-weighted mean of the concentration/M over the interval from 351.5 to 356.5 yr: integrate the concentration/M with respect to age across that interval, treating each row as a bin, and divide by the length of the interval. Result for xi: 0.11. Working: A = 0.80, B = 0.91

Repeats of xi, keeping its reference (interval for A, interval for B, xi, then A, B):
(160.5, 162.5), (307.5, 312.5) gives -0.25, 1.15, 0.90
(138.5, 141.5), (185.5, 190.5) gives -0.01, 0.88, 0.87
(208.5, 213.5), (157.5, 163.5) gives 0.35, 0.81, 1.16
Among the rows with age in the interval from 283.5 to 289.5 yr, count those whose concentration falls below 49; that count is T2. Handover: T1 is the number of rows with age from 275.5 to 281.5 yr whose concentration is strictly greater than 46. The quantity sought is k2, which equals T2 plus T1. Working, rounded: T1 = 6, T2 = 0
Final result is 6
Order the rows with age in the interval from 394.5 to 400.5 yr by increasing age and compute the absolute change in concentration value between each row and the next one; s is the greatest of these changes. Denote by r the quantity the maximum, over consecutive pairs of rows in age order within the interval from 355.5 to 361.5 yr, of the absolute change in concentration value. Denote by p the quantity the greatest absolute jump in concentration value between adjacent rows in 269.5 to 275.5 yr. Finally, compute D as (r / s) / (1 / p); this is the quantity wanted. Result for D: 1.8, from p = 2.59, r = 5.2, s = 7.7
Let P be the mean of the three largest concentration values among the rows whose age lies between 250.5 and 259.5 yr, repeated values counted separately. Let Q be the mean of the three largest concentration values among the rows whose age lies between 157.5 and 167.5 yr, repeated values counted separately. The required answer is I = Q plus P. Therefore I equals 104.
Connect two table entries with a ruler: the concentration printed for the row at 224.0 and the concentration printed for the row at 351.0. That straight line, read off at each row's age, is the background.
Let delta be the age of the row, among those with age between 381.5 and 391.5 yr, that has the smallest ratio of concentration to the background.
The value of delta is 389.0 yr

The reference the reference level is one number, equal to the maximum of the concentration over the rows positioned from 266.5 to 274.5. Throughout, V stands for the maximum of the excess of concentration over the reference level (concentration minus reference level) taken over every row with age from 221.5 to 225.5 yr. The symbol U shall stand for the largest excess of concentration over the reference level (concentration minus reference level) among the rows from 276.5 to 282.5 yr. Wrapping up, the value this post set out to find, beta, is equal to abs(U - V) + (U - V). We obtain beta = 26.8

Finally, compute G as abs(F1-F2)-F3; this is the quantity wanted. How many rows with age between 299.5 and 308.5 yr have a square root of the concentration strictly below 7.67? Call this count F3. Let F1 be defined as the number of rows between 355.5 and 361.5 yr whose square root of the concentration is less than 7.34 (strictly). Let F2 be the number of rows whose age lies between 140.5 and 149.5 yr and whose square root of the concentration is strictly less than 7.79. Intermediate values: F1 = 0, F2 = 9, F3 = 1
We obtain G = 8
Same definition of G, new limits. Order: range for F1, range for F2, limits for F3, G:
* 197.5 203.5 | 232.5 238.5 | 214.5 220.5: -6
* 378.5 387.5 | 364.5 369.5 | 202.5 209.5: -7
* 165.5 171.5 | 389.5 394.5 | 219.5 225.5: -2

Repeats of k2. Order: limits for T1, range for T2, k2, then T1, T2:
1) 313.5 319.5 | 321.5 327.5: 6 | 6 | 0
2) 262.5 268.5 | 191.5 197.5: 5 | 0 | 5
